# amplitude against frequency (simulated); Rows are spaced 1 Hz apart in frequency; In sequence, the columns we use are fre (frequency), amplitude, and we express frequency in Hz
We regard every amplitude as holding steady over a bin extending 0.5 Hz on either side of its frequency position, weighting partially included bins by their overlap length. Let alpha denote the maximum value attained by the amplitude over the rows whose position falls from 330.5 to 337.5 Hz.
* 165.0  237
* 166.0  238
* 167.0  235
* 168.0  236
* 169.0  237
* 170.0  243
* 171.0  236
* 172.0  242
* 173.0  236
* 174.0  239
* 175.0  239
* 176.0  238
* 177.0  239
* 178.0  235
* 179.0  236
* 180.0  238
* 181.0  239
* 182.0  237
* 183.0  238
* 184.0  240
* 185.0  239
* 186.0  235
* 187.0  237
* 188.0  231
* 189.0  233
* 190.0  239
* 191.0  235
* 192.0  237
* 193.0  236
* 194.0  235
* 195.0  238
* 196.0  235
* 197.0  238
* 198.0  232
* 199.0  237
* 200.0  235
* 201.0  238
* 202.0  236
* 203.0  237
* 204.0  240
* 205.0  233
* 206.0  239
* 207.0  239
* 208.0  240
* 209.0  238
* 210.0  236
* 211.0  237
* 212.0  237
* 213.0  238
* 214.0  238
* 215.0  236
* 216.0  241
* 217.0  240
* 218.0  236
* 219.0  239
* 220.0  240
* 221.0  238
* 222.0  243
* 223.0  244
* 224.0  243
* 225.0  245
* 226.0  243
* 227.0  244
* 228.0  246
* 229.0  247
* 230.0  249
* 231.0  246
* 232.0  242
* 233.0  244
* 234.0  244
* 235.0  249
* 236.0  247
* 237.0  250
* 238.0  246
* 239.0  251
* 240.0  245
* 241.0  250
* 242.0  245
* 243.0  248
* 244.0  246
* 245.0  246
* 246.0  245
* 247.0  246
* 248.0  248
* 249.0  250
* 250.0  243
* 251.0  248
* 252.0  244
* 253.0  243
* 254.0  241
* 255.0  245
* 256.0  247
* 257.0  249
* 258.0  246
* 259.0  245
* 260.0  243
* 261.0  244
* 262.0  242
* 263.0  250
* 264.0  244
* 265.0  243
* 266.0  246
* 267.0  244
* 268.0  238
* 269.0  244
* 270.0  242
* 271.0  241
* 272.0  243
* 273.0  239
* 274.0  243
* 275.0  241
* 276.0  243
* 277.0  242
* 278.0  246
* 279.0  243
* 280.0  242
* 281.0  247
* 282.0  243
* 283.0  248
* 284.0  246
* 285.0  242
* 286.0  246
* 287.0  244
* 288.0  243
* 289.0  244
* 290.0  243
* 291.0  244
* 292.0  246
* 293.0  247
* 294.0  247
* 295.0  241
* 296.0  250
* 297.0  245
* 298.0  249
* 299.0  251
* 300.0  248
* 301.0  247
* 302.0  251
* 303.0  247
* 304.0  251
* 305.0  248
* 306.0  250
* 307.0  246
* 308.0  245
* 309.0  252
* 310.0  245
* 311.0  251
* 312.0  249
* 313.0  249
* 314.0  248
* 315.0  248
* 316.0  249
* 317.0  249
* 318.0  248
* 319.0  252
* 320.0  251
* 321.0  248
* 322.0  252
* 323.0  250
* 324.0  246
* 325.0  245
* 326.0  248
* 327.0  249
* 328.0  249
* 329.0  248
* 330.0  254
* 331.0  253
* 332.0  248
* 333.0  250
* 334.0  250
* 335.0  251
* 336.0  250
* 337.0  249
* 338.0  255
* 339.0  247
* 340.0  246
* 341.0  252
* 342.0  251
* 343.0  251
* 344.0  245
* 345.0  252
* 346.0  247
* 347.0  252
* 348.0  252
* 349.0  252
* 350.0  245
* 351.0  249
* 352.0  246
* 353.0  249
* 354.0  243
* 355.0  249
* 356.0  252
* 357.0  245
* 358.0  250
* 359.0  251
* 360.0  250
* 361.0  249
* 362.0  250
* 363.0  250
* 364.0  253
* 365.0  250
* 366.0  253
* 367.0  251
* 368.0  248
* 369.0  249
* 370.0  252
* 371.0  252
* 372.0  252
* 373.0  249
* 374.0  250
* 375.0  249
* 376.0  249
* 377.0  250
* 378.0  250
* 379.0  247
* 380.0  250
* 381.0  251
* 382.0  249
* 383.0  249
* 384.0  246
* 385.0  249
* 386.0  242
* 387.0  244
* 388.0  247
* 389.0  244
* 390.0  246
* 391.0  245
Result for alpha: 253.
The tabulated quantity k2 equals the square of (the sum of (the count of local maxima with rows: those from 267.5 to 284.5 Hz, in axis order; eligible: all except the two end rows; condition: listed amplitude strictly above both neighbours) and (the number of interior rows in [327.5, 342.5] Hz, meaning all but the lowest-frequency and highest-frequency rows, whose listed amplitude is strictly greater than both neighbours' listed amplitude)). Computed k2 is 121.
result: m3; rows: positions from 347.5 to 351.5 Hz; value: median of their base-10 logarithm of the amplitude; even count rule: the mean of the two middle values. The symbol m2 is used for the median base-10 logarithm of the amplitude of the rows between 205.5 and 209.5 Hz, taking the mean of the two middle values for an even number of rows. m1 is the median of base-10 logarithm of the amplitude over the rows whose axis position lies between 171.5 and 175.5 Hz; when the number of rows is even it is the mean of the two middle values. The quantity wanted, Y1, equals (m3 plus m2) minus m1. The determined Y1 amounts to 2.399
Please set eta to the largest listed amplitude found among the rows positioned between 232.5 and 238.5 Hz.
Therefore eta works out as 250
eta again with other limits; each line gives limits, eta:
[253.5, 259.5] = 249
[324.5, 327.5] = 249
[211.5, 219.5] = 241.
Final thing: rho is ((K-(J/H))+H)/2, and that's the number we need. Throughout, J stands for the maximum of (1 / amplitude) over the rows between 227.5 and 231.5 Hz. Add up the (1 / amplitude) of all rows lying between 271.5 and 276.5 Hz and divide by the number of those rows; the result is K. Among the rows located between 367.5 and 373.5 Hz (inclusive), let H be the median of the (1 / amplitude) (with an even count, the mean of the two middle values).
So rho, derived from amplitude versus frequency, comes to -0.505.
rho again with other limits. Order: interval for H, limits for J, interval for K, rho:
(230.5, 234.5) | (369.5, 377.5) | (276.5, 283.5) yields -0.486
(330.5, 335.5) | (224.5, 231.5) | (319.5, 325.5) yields -0.510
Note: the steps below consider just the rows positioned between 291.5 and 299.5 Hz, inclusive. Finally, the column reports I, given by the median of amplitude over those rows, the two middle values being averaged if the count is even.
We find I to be 247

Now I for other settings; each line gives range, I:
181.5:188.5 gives 237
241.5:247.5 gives 246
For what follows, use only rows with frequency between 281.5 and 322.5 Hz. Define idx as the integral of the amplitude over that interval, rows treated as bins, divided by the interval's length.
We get 247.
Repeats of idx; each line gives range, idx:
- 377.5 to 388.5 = 248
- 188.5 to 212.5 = 237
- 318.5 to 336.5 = 250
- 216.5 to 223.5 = 240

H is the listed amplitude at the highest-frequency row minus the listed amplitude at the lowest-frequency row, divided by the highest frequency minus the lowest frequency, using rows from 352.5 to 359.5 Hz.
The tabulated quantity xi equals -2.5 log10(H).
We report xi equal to 1.2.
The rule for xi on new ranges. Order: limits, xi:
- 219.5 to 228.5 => 0.3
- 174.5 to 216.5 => 3.3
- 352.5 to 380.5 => 3.6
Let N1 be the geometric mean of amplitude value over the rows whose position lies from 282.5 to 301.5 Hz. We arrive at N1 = 246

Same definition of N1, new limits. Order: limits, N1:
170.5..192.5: 237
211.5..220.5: 238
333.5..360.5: 249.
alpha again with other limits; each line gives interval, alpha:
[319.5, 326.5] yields 252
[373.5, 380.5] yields 250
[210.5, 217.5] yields 241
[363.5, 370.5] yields 253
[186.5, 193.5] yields 239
